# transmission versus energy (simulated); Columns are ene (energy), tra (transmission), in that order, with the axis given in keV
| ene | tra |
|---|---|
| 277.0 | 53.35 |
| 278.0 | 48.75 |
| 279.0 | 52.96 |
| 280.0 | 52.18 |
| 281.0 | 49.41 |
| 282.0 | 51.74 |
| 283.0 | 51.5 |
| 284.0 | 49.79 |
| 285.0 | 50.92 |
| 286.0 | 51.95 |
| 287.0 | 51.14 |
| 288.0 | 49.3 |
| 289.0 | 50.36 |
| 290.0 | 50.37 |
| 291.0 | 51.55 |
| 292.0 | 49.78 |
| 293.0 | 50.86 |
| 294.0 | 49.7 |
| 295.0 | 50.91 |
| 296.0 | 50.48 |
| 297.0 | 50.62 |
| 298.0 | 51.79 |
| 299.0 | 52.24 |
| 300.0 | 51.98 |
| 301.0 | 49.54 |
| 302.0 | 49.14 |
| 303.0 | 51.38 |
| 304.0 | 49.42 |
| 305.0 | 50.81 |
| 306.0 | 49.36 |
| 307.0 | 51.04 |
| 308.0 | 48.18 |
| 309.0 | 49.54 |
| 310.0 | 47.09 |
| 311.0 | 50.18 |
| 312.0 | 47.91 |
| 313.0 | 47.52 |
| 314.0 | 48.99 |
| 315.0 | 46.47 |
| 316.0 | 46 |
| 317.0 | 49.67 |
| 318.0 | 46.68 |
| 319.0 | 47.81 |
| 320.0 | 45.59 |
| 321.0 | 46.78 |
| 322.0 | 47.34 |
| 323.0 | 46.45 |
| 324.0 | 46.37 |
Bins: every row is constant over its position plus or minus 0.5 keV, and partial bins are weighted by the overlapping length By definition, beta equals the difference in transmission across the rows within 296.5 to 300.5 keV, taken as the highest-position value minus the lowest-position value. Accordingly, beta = 1.4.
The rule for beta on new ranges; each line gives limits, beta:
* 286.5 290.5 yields -0.8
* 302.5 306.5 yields -2.0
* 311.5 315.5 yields -1.4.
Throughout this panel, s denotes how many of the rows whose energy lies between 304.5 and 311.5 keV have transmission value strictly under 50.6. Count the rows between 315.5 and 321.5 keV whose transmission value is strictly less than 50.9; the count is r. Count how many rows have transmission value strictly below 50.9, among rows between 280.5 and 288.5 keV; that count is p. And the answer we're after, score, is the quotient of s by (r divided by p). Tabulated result 2.5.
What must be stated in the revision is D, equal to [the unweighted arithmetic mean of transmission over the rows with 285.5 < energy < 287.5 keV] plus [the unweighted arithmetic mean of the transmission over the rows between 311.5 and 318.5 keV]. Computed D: 99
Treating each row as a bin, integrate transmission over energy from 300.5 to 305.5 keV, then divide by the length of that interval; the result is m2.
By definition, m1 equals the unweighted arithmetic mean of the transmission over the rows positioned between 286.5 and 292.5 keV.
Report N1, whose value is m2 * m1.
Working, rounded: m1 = 50.4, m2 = 50.1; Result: 2524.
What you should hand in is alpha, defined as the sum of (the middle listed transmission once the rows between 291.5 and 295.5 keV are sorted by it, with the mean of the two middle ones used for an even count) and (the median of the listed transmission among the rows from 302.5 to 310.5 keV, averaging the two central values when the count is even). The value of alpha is 100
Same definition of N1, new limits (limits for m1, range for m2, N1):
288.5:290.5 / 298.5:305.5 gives 2551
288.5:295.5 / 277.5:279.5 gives 2568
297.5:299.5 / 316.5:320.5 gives 2467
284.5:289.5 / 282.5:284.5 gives 2569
